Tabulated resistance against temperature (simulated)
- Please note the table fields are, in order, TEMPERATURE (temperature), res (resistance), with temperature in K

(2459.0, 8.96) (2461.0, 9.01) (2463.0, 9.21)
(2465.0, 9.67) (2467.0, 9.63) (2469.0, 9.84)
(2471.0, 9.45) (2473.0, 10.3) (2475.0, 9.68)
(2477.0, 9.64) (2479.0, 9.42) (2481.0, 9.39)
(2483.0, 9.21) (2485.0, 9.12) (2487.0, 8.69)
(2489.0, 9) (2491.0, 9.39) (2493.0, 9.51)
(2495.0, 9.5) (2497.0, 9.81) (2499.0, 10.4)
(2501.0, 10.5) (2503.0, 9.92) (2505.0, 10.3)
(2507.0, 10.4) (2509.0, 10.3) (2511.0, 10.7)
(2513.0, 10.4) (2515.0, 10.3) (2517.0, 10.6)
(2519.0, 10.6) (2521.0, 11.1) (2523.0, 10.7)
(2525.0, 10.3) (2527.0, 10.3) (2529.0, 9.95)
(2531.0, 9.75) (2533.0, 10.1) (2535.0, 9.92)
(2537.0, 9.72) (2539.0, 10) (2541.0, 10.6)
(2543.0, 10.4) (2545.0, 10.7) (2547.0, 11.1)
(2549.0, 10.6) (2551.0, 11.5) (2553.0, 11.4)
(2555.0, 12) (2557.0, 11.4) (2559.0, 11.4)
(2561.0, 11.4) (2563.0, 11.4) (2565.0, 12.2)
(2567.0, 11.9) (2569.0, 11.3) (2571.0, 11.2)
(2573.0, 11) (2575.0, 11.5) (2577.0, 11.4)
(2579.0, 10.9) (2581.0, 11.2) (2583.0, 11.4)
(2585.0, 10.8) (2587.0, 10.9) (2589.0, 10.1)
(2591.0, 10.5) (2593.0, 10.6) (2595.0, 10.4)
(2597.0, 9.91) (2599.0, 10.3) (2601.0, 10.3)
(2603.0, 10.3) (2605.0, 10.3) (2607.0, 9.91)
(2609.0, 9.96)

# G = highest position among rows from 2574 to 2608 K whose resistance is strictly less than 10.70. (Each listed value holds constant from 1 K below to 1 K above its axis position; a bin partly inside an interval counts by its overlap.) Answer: 2607.0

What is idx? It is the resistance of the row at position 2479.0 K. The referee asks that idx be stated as 9.42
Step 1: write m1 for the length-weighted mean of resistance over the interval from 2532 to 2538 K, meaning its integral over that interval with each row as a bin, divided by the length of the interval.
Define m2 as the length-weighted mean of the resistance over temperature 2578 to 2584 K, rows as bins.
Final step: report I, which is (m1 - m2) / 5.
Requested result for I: -0.25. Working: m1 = 9.9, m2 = 11.2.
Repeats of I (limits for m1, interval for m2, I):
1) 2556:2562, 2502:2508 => 0.24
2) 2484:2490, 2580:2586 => -0.44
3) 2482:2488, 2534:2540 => -0.17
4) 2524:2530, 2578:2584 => -0.20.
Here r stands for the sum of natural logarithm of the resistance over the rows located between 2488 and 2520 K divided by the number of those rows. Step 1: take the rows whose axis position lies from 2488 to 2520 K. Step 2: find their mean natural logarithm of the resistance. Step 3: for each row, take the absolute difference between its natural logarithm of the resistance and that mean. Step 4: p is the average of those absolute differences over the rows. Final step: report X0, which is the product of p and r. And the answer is 0.101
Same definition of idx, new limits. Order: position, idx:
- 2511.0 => 10.7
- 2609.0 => 9.96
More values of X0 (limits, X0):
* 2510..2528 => 0.046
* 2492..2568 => 0.121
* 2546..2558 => 0.070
